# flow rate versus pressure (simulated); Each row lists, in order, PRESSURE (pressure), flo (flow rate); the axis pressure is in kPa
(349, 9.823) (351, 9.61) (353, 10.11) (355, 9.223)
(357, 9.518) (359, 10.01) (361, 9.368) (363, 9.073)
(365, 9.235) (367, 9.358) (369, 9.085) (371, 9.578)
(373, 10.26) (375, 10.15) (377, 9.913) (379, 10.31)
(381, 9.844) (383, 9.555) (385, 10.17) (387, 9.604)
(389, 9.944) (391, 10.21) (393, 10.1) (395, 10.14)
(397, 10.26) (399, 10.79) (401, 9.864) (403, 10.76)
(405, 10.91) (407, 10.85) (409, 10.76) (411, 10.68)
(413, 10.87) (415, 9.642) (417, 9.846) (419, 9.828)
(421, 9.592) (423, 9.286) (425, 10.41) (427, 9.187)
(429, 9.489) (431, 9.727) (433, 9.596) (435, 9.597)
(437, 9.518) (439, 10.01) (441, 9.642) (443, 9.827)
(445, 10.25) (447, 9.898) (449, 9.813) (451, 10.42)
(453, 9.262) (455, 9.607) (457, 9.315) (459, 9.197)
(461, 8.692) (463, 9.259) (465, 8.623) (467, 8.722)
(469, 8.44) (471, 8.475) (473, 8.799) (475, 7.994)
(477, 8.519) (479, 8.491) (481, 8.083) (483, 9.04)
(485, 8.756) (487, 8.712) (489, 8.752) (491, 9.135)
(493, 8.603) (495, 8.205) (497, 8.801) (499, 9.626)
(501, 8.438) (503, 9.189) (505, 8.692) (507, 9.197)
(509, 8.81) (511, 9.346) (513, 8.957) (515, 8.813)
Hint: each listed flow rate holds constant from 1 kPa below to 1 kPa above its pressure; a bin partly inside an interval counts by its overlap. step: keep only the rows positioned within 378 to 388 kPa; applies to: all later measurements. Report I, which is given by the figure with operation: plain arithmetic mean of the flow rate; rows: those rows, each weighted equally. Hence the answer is 9.9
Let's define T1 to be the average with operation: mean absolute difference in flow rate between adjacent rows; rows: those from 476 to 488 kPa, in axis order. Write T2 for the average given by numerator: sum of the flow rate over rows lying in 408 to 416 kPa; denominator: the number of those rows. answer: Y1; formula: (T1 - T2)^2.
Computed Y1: 103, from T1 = 0.344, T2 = 10.5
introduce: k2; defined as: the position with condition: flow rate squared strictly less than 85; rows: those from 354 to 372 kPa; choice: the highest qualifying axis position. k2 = 369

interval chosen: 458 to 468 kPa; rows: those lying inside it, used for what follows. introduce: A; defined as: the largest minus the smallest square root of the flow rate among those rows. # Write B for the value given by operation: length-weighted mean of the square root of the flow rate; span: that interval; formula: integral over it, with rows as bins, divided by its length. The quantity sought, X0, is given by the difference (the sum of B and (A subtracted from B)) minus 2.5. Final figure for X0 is 3.36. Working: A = 0.11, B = 2.98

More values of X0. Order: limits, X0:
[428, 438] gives 3.65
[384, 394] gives 3.73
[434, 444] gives 3.66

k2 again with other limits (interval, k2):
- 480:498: 497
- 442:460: 459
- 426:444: 427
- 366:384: 369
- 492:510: 509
